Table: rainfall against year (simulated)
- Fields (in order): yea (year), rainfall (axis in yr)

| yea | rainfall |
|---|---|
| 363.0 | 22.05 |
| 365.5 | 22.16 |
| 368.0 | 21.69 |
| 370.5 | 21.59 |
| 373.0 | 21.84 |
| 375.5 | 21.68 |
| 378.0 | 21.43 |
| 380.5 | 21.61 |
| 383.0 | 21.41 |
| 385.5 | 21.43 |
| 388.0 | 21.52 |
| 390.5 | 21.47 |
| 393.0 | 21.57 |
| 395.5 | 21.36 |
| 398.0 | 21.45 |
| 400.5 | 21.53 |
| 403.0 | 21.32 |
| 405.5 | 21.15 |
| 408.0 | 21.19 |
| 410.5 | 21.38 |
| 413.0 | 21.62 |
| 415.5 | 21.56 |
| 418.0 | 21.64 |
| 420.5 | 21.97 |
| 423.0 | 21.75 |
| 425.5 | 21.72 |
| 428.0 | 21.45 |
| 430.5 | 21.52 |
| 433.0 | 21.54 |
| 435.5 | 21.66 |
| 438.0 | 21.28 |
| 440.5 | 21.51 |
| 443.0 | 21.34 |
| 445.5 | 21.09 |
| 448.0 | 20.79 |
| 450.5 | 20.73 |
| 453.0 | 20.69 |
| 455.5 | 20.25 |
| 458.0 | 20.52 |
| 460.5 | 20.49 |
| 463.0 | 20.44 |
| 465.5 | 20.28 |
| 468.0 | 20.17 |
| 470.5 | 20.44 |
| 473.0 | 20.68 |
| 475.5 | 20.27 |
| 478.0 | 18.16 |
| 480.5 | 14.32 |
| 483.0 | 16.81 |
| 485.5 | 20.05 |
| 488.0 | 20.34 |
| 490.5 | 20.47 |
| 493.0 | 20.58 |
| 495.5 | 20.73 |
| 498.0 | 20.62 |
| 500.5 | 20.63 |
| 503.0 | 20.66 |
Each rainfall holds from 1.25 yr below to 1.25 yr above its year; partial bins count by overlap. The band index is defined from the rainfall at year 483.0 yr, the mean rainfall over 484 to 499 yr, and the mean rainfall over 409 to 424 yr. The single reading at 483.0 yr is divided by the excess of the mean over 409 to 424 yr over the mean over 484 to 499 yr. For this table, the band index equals 14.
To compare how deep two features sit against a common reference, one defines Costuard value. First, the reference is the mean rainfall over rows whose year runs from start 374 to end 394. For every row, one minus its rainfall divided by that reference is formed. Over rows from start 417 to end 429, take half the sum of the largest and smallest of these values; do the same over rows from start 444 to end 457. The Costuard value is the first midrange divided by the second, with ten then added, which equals 9.8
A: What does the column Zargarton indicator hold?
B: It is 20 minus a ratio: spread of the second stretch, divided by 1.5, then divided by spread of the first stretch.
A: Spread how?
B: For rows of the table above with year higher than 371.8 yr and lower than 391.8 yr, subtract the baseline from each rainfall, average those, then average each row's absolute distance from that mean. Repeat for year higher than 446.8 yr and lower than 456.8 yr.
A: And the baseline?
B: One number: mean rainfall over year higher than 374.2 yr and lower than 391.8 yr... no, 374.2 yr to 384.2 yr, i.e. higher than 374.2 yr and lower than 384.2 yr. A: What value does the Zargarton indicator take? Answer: 19.0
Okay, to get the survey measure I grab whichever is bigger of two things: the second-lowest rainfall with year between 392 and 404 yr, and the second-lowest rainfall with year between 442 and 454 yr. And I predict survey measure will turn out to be 21.4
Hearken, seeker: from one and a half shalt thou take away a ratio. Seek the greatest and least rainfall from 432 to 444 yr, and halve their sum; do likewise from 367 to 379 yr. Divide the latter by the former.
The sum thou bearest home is 0.492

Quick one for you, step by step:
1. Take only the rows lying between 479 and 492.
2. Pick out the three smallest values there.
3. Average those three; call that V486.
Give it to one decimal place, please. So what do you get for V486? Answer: 17.1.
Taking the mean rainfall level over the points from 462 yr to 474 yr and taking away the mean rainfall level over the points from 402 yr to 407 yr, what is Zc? -0.8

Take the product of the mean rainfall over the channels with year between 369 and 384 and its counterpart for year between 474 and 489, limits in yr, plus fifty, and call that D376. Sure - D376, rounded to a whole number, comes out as 446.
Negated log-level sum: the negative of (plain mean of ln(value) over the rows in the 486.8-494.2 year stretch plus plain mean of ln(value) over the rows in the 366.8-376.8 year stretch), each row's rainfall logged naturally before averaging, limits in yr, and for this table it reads -6.10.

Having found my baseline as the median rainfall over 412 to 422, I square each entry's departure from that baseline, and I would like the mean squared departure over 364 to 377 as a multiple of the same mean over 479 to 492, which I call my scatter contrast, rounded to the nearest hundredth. 0.00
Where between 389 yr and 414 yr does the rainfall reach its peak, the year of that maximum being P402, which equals 413.0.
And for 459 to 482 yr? 473.0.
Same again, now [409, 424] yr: 420.5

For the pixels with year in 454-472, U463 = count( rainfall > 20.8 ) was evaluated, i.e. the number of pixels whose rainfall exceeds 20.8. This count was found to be 0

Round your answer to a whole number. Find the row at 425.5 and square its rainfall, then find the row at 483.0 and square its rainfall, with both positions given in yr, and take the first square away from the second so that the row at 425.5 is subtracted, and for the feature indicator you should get -189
